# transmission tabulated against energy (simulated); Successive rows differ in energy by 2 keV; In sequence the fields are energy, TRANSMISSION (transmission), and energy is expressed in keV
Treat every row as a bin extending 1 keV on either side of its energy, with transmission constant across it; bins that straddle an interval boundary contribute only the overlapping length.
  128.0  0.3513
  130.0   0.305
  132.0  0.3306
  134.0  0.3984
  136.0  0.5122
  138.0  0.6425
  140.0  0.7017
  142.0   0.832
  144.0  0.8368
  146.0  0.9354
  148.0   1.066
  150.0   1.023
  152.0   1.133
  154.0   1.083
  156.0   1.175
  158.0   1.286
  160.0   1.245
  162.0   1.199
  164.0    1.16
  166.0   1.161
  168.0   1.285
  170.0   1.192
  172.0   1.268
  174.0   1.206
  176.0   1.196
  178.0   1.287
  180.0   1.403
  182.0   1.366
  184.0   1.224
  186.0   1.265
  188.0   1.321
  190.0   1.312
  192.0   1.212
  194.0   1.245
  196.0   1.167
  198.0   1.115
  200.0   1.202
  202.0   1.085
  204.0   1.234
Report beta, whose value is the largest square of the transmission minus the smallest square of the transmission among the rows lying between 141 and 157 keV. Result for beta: 0.69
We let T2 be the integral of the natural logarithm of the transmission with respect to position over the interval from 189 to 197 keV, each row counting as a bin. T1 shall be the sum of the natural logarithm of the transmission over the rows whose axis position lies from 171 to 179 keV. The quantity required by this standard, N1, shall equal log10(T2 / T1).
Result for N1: 0.3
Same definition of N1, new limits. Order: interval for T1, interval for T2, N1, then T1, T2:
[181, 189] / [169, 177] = 0.2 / 1.03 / 1.56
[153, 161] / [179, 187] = 0.5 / 0.71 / 2.18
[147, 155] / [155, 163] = 0.7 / 0.29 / 1.63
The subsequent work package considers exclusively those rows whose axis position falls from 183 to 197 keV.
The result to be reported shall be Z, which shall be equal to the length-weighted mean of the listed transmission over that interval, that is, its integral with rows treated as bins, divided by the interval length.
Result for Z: 1.25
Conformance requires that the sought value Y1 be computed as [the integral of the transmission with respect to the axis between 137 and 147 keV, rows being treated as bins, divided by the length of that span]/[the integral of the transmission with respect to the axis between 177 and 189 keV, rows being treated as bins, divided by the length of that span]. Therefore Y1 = 0.6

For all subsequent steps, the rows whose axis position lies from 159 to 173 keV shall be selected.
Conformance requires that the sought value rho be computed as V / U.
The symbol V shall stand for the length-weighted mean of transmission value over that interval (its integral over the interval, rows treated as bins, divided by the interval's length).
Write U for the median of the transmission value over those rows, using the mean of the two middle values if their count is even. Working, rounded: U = 1.20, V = 1.22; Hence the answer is 1.01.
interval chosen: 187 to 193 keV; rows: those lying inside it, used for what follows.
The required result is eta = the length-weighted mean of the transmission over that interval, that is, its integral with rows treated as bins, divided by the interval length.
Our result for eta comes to 1.28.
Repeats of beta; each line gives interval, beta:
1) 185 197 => 0.38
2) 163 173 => 0.31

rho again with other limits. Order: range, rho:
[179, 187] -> 1.00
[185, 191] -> 0.99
